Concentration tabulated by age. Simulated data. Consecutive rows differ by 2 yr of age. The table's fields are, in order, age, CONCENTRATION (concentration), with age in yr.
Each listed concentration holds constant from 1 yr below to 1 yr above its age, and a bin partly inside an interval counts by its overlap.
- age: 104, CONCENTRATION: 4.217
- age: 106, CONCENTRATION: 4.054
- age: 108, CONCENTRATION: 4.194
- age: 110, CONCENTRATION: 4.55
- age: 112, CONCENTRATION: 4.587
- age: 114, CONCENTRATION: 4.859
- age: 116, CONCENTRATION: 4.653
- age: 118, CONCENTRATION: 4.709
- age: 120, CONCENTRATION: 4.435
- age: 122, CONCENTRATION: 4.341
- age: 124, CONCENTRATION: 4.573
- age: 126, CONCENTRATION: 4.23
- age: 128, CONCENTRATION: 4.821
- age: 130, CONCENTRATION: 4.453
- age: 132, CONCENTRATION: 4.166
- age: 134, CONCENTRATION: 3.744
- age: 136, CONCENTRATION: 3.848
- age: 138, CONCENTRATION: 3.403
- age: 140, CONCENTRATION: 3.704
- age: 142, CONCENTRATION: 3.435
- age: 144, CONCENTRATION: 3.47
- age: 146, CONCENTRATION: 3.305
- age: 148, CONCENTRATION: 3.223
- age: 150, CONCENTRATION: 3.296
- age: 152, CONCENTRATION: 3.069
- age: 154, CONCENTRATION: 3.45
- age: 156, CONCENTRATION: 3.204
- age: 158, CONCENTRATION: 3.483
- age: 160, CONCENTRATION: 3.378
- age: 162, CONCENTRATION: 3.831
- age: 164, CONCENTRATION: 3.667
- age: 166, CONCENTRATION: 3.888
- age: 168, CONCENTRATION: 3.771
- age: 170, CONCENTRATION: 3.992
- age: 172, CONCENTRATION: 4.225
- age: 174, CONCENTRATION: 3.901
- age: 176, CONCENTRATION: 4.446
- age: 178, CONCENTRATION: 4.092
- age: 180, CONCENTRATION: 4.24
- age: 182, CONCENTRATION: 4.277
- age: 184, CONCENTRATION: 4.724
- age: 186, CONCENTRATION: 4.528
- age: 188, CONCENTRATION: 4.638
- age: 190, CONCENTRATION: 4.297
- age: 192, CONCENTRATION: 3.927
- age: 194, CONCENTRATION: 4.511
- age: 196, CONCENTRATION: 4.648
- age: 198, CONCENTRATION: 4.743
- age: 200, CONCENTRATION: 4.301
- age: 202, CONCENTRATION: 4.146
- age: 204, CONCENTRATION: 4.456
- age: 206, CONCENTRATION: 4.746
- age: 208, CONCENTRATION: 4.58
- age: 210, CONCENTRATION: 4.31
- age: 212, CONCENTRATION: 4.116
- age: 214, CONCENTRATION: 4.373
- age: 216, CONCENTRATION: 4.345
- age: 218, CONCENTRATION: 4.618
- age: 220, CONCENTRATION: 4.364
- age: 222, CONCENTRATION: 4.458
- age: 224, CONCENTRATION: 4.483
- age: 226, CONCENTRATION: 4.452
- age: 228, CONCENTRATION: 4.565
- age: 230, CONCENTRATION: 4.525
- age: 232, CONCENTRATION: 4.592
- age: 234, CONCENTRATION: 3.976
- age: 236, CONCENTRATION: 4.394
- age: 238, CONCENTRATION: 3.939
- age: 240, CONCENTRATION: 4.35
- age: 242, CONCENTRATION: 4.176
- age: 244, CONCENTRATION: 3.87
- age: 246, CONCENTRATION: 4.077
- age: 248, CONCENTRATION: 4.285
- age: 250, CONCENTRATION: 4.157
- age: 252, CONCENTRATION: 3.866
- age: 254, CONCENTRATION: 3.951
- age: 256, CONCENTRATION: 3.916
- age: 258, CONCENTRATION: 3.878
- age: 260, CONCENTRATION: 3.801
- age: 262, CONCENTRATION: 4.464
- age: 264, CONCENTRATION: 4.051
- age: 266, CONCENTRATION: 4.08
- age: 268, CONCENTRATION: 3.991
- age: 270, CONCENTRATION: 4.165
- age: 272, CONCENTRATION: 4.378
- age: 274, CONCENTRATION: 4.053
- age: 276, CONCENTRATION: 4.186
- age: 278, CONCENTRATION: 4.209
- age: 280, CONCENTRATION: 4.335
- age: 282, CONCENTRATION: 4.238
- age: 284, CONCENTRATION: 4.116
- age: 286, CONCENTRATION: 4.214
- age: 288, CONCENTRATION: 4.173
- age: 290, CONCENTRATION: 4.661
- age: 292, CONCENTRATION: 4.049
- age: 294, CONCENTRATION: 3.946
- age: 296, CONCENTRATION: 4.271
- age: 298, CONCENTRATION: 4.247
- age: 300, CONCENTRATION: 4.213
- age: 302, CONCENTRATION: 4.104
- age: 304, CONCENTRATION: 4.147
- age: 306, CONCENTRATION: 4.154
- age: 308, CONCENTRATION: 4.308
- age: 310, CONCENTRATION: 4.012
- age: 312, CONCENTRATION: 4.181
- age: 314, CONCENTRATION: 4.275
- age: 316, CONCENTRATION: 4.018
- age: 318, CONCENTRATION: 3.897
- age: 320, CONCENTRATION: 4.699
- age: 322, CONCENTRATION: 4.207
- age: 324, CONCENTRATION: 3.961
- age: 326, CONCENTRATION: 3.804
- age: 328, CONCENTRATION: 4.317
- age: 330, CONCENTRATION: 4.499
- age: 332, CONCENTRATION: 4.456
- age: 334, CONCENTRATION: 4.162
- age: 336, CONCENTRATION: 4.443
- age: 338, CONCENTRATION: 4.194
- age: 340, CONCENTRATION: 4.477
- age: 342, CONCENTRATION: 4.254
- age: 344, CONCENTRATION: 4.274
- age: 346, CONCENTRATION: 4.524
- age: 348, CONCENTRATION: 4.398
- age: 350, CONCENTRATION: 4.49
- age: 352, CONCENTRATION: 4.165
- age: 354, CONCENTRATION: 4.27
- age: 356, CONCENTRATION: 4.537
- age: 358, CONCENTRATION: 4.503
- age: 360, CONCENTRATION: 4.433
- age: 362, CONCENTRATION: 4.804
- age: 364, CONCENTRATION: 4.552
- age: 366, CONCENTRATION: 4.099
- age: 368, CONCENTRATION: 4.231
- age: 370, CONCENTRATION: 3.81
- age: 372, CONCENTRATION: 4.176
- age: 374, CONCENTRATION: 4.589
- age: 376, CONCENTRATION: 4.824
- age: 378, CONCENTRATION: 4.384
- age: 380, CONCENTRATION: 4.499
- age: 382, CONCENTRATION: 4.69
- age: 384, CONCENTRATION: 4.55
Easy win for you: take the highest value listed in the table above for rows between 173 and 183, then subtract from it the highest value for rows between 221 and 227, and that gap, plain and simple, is -0.04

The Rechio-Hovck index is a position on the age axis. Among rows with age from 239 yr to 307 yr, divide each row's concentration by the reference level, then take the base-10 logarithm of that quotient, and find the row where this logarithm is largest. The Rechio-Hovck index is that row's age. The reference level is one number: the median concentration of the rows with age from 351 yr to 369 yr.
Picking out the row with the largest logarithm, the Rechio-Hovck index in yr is 290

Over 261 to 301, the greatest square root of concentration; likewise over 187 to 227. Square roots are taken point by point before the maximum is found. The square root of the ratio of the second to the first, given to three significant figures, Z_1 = 1.00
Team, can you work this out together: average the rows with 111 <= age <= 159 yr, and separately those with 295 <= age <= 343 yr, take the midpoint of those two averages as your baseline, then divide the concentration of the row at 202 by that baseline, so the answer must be 1.02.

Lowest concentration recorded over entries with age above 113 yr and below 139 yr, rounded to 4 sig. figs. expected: 3.403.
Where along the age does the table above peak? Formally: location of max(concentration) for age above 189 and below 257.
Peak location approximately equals 206 yr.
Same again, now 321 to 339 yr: 330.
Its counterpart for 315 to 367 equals 362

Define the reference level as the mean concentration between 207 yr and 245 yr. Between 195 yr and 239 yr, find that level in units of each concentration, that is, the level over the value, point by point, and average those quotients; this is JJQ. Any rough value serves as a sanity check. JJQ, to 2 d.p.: 0.99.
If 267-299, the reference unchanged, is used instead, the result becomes 1.03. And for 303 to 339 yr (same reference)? 1.03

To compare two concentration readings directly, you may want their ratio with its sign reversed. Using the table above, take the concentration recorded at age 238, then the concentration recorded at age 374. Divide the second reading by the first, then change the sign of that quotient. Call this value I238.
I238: -1.17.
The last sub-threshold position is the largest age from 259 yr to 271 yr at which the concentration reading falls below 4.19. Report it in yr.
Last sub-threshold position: 270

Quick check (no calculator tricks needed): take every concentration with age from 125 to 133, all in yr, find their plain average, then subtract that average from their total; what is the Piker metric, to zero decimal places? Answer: 13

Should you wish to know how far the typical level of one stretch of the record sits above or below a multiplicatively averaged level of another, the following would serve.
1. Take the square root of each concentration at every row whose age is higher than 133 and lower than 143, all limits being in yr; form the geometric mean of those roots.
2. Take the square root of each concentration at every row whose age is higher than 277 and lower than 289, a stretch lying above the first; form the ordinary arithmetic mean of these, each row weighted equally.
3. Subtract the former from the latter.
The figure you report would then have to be 0.15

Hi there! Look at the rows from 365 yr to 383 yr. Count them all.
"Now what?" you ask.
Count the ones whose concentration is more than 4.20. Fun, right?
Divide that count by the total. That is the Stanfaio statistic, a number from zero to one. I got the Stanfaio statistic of 0.67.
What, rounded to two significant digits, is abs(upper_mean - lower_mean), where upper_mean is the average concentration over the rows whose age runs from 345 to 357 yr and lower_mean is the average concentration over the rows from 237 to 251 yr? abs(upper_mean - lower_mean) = 0.28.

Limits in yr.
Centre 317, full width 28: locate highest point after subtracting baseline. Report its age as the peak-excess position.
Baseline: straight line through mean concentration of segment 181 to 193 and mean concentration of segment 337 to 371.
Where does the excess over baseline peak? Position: 320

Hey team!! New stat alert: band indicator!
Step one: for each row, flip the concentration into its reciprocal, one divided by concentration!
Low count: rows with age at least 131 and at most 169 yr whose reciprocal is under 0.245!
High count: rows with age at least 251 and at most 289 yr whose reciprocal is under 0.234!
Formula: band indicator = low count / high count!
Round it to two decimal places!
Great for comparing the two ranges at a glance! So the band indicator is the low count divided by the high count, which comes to 0.33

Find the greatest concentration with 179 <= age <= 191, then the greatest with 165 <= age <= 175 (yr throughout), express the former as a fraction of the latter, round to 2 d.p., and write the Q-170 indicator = 1.12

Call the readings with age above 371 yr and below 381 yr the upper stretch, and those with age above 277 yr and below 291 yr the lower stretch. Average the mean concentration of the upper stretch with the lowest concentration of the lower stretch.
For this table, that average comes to 4.3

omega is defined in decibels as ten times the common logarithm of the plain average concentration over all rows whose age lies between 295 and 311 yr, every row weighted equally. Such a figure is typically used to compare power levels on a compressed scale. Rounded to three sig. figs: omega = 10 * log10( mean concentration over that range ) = 6.21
